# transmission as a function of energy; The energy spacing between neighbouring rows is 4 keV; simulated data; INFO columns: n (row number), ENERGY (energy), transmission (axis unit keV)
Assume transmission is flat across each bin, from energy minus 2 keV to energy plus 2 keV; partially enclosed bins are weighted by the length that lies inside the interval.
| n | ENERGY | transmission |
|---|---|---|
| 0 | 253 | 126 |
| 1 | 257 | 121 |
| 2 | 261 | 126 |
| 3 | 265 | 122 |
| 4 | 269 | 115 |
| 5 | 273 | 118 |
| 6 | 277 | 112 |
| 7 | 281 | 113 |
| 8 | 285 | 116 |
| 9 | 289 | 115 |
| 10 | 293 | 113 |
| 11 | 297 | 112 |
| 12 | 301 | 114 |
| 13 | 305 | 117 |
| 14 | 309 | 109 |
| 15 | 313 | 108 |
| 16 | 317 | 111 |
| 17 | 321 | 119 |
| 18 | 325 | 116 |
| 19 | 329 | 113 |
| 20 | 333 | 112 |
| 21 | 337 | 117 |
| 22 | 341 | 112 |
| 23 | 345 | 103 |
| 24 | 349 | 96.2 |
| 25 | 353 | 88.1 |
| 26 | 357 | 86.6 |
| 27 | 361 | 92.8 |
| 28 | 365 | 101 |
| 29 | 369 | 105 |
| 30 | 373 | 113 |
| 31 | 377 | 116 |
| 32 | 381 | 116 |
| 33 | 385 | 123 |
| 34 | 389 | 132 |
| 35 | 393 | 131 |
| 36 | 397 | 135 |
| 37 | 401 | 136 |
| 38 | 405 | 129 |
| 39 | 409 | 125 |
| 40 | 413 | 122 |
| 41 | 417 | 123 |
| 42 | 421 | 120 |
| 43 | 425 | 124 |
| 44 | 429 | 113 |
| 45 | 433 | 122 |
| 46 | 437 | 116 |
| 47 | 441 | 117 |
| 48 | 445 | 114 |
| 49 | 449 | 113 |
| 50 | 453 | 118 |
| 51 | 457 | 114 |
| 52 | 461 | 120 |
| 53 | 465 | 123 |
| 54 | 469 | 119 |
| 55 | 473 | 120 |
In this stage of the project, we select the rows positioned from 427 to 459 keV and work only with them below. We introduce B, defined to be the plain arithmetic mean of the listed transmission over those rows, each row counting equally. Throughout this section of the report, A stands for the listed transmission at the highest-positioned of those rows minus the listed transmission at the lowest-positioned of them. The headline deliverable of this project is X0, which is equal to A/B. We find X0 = 0.01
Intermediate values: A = 1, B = 116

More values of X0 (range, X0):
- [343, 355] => -0.16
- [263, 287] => -0.05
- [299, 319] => -0.03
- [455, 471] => 0.04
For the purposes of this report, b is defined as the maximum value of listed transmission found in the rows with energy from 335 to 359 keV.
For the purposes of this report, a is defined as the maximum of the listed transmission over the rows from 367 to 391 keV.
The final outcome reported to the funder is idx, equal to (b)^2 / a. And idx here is 104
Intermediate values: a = 132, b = 117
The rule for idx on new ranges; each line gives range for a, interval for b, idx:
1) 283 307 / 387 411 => 158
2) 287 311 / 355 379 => 115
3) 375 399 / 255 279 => 118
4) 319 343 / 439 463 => 121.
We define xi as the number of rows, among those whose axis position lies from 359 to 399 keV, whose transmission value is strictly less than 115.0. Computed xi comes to 4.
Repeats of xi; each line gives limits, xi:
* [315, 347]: 5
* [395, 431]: 1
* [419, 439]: 1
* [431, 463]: 3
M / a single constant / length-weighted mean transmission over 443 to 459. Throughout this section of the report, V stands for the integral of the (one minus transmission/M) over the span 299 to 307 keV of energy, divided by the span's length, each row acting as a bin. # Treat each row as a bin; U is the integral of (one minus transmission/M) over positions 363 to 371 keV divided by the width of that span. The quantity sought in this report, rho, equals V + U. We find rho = 0.10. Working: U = 0.102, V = -0.007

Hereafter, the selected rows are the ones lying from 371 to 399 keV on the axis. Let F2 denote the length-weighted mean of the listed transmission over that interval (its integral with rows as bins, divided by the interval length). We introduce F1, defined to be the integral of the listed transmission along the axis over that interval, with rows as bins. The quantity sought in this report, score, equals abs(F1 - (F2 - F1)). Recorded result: 6804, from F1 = 3464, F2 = 124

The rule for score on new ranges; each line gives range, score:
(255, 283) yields 6498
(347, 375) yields 5364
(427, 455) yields 6388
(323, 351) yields 6044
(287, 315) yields 6191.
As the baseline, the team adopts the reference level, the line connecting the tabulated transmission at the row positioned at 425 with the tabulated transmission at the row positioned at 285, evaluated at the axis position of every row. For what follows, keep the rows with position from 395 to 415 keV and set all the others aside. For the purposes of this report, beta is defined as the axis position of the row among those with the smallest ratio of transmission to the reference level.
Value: 413 keV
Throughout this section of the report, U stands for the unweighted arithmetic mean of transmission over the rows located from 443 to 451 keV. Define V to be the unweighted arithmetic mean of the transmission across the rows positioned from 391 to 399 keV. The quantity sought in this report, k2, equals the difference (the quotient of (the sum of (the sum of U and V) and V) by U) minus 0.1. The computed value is 3.2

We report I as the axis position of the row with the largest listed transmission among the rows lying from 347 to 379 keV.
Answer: 377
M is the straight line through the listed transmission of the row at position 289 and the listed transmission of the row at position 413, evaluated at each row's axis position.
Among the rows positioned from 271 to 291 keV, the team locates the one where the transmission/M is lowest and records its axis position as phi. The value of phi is 277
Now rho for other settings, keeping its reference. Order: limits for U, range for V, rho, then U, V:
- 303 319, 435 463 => 0.02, 0.031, -0.011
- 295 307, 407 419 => -0.07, 0.004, -0.075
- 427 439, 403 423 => -0.10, -0.020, -0.079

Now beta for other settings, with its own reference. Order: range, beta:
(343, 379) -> 357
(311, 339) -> 313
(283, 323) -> 313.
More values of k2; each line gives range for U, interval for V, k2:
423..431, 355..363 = 2.4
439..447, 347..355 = 2.5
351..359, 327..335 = 3.5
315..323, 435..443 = 2.9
